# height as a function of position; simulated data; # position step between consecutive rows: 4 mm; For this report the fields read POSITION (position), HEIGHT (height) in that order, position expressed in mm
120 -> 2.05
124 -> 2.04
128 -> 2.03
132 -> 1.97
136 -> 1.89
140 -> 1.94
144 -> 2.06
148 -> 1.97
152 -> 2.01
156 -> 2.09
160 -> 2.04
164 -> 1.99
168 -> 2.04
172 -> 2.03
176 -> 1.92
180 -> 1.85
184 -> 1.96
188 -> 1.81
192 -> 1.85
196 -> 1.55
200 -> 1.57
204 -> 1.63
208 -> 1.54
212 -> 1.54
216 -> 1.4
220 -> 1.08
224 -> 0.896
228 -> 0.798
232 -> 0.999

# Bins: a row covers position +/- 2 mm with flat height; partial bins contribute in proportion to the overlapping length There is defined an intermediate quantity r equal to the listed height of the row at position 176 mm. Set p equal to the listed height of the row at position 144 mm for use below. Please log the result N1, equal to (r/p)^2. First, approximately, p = 2.06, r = 1.92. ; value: 0.87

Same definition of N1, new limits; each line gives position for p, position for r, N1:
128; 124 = 1.01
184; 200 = 0.64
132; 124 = 1.07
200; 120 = 1.70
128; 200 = 0.60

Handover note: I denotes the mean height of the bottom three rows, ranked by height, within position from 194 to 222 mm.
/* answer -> 1.3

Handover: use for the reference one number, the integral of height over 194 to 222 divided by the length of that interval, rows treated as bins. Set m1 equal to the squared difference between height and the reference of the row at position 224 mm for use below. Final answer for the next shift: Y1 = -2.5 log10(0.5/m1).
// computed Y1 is -0.4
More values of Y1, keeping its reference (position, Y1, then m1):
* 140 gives -0.9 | 0.22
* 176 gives -1.0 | 0.20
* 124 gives -0.5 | 0.32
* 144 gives -0.4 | 0.34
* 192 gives -1.4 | 0.14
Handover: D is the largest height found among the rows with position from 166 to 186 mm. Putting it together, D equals 2.04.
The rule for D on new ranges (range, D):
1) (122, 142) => 2.04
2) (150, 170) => 2.09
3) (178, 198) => 1.96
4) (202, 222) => 1.63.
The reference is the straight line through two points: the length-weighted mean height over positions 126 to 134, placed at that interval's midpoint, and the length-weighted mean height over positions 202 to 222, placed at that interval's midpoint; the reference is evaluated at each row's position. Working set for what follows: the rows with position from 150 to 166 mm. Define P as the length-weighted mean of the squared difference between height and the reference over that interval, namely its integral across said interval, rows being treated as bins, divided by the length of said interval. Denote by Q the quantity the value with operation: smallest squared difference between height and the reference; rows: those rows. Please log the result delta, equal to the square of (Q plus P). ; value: 0.006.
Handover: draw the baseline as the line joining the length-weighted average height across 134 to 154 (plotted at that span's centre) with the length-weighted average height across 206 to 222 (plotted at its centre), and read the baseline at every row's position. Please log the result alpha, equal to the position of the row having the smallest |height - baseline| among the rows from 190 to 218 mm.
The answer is 196 mm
